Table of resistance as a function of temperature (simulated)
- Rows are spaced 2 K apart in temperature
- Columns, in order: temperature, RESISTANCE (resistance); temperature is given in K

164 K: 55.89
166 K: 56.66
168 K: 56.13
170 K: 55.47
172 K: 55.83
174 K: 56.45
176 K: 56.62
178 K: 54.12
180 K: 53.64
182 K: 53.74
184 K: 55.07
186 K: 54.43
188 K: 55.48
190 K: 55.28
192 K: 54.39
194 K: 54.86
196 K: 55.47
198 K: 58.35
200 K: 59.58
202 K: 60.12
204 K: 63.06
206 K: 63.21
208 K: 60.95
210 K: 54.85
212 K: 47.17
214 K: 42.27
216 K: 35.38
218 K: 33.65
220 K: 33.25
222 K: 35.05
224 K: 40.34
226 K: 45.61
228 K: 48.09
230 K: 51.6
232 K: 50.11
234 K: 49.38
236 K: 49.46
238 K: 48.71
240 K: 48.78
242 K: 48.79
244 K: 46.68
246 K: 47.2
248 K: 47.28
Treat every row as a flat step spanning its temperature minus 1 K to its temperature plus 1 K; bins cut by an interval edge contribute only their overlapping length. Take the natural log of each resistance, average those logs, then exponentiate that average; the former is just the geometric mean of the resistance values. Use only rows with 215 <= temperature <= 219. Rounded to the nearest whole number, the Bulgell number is 35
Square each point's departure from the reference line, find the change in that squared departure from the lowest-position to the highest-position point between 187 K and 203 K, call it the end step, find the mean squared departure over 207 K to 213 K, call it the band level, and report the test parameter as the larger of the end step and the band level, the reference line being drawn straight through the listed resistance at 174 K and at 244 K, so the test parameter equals 56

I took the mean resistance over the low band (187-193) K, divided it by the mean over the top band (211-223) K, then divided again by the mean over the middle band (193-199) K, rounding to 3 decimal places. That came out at 0.026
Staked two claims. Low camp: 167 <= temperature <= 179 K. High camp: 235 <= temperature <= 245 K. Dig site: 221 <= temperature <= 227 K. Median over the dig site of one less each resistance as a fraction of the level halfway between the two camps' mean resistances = 0.23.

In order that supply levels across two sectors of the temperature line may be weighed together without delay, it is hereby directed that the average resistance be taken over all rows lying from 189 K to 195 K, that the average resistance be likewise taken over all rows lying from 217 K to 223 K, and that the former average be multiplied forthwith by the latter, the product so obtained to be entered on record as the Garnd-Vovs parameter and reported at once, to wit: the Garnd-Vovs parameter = 1864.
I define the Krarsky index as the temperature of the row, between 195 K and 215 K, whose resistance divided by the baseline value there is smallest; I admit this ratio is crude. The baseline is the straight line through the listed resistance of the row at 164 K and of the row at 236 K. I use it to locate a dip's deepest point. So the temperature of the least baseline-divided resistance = 214 K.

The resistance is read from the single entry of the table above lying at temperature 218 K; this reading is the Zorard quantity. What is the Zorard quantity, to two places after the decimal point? 33.65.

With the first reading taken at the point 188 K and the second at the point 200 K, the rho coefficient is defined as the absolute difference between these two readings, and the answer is 4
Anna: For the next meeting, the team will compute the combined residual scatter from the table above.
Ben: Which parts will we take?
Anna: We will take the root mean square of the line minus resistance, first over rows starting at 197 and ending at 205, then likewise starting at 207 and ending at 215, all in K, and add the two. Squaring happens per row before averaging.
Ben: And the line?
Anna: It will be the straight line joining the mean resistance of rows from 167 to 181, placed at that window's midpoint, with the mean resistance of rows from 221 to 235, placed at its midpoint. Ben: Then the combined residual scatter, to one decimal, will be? 17.1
